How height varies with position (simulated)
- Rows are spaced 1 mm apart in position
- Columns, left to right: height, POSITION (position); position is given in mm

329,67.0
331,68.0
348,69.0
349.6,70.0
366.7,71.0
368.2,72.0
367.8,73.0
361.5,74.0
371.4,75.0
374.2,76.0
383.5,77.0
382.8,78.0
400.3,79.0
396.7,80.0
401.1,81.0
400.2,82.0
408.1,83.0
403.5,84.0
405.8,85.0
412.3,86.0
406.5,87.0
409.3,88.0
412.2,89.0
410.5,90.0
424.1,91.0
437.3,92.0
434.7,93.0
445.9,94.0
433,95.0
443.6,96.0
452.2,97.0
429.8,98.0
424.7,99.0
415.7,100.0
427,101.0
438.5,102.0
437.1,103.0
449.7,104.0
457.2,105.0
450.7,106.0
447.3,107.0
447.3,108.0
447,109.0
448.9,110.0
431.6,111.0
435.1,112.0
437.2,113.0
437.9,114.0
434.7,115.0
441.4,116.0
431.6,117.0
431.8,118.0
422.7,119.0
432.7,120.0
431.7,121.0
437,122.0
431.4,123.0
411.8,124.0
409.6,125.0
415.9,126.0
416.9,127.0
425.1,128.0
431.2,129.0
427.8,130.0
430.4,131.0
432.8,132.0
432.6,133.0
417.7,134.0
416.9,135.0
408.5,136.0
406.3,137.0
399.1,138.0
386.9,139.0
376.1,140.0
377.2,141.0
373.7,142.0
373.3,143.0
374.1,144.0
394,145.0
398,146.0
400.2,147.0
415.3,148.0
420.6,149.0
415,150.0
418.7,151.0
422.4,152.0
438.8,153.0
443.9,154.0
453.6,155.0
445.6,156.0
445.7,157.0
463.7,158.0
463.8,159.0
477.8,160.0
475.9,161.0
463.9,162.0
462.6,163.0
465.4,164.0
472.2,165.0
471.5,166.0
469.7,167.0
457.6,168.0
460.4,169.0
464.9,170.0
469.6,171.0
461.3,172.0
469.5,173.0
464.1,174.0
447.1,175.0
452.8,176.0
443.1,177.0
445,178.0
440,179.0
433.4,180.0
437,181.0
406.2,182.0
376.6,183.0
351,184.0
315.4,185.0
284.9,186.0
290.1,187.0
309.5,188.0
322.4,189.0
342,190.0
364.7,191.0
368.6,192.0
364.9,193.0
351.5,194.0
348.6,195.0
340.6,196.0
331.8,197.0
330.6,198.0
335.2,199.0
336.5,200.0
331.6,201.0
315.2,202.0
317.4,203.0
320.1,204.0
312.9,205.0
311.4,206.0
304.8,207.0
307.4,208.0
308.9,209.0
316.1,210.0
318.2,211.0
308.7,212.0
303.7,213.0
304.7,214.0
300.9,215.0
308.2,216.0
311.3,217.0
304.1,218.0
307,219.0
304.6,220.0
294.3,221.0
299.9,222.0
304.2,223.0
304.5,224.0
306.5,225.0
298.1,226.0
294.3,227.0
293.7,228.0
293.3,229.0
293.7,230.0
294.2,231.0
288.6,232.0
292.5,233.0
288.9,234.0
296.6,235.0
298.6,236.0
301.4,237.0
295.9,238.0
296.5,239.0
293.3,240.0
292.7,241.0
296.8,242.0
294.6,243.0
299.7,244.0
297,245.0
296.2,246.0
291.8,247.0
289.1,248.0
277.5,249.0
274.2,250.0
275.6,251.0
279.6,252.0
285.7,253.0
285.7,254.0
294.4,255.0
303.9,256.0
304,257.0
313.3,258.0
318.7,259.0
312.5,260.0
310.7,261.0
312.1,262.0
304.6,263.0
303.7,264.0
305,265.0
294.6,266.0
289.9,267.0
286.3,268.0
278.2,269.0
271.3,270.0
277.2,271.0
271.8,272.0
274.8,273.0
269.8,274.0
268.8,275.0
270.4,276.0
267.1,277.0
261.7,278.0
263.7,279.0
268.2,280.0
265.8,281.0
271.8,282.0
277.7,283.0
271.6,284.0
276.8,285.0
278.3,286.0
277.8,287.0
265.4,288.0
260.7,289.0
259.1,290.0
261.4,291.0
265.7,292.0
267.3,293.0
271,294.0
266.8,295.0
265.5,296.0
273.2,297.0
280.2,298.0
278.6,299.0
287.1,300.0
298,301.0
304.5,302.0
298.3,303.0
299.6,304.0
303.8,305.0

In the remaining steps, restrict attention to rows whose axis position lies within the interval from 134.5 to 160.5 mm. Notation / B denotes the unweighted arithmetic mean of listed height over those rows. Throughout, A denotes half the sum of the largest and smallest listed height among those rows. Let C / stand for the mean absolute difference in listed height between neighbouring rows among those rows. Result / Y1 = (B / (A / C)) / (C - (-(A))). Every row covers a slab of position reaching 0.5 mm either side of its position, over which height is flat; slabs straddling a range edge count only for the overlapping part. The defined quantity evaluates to 0.016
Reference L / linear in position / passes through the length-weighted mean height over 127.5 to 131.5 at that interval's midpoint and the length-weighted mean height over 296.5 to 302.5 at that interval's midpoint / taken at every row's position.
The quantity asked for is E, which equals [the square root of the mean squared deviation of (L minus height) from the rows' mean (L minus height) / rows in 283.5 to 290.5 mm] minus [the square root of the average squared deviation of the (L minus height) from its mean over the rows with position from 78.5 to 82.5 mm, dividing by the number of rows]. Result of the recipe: 4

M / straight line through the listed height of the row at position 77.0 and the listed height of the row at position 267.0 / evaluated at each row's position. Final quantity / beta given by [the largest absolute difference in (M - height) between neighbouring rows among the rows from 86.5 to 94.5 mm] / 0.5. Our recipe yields 28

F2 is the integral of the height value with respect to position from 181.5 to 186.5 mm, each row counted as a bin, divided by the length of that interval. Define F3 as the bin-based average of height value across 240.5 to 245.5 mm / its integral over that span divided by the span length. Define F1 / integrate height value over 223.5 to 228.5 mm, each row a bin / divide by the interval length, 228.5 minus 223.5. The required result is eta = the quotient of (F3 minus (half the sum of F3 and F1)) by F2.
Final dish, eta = 0.00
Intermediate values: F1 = 299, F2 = 347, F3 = 296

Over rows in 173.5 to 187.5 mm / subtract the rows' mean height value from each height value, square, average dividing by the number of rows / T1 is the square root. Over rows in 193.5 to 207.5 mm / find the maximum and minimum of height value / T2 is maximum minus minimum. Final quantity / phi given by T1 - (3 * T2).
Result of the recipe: -79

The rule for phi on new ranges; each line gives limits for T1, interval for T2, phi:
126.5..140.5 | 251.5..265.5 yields -100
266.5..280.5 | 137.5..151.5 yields -134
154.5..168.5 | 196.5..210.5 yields -85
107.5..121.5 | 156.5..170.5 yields -89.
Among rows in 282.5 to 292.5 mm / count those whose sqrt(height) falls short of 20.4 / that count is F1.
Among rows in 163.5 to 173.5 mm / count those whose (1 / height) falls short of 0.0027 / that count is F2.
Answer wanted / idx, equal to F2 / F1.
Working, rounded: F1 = 10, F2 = 10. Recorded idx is 1.0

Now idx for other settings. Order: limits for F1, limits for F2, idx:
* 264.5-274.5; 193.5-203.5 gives 0.0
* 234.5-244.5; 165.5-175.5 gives 1.0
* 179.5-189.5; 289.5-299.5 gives 0.0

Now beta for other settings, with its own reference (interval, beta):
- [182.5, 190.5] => 70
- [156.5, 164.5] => 37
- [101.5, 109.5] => 26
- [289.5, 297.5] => 16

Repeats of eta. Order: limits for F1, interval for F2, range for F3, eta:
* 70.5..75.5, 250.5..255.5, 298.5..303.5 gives -0.13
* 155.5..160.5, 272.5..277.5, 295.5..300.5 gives -0.34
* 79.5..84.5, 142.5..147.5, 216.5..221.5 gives -0.13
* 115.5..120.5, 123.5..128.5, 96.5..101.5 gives 0.00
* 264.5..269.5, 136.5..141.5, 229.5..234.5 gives 0.00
